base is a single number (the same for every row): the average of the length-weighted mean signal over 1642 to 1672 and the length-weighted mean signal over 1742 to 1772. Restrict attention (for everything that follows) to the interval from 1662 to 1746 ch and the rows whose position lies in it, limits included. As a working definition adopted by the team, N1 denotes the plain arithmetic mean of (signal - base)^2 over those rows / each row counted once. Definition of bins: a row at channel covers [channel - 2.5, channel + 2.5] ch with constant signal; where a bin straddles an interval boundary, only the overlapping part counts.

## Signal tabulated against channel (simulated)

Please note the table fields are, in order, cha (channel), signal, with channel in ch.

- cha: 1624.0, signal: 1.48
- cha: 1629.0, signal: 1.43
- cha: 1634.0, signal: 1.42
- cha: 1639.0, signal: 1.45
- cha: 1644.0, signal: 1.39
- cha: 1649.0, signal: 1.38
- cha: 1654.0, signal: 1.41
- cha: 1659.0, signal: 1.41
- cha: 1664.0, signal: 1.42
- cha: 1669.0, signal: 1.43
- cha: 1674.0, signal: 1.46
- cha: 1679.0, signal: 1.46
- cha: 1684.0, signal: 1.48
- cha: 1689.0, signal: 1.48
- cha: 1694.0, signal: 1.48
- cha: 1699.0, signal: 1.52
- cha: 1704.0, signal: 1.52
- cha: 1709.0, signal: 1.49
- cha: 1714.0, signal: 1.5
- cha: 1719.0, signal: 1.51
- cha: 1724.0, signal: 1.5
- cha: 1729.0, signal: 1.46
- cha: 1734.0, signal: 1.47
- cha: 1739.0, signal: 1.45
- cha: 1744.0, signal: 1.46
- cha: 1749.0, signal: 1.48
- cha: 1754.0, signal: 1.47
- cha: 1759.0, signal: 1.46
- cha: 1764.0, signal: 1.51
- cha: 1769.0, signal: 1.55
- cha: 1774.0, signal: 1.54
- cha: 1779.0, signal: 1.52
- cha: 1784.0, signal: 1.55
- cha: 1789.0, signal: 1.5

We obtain 0.0015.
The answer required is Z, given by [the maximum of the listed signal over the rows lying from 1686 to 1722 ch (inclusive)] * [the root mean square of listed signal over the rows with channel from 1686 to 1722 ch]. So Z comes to 2.28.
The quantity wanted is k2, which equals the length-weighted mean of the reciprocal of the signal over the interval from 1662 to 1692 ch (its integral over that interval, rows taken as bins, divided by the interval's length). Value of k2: 0.687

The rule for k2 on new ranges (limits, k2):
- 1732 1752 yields 0.683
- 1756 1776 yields 0.661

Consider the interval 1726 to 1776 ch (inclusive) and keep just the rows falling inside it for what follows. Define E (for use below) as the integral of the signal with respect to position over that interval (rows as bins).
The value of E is 74.2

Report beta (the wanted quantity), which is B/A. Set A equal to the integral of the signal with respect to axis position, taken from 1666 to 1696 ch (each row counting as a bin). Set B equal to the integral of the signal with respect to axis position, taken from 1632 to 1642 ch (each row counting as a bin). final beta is 0.3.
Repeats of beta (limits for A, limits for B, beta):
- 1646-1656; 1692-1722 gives 3.2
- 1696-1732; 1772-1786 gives 0.4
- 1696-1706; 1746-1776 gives 3.0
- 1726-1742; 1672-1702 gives 1.9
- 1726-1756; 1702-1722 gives 0.7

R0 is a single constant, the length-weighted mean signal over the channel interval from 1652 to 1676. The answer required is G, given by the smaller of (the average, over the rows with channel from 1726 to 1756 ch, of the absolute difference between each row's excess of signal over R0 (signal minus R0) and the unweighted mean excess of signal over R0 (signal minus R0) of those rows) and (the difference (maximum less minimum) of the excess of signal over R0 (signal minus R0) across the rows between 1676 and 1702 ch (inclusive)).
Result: 0.0083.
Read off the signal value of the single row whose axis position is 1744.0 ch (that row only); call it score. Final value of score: 1.46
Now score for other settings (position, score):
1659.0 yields 1.41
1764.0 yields 1.51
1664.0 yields 1.42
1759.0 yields 1.46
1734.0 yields 1.47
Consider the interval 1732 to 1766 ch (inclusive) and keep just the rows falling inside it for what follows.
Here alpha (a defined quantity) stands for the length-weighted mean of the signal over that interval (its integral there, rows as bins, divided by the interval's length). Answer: 1.47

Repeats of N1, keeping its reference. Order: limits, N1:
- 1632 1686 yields 0.0013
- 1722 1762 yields 0.0006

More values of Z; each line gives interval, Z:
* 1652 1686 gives 2.13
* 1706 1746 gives 2.24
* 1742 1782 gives 2.32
